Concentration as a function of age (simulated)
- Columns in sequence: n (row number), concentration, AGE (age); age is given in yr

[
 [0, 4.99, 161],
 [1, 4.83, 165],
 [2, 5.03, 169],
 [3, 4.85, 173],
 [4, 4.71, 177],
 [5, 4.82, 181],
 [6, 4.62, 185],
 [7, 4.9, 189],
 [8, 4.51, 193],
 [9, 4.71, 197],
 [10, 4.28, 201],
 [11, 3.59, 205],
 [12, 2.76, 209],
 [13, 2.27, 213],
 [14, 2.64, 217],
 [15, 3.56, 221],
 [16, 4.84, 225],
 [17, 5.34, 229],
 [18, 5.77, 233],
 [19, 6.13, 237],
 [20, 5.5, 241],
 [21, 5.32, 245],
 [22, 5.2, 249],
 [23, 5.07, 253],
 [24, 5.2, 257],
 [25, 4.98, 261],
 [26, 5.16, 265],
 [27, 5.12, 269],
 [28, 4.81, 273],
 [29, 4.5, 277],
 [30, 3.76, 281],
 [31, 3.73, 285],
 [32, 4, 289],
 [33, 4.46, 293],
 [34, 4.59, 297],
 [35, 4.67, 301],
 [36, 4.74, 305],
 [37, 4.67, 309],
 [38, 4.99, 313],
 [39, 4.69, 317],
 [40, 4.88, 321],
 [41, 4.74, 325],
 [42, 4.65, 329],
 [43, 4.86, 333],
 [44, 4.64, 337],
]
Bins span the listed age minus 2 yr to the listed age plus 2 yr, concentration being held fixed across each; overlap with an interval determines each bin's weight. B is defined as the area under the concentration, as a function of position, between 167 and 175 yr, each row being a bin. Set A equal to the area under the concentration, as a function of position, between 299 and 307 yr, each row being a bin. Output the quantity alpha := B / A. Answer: 1.05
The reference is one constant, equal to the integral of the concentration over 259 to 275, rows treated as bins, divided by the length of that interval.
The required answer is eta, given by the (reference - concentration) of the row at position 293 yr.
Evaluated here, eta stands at 0.56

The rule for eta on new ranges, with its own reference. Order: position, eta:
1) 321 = 0.14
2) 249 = -0.18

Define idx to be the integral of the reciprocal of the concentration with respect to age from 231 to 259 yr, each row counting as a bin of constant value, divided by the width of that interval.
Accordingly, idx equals 0.18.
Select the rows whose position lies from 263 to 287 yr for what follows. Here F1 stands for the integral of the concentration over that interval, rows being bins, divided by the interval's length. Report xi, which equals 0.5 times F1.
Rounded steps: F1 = 4.5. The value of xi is 2.26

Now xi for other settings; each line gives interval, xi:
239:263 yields 2.61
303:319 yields 2.39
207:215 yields 1.26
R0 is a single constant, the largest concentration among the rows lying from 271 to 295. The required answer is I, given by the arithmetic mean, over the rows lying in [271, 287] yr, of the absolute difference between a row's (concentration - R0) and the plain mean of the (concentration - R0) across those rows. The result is 0.5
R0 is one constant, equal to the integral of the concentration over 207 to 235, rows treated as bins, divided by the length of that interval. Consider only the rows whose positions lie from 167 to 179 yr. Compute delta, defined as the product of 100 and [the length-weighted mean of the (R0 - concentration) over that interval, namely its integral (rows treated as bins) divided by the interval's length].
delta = -98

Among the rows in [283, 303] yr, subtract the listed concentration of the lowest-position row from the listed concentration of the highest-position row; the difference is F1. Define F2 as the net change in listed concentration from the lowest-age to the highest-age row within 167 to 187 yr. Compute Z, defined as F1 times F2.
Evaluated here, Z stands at -0.39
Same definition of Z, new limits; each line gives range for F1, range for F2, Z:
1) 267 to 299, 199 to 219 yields 0.87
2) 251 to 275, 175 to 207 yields 0.29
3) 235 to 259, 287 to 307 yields -0.69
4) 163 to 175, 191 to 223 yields -0.02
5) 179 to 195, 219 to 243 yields -0.60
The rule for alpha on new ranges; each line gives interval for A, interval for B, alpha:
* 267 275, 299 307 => 0.95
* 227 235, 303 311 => 0.85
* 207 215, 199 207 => 1.56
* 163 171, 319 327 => 0.98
